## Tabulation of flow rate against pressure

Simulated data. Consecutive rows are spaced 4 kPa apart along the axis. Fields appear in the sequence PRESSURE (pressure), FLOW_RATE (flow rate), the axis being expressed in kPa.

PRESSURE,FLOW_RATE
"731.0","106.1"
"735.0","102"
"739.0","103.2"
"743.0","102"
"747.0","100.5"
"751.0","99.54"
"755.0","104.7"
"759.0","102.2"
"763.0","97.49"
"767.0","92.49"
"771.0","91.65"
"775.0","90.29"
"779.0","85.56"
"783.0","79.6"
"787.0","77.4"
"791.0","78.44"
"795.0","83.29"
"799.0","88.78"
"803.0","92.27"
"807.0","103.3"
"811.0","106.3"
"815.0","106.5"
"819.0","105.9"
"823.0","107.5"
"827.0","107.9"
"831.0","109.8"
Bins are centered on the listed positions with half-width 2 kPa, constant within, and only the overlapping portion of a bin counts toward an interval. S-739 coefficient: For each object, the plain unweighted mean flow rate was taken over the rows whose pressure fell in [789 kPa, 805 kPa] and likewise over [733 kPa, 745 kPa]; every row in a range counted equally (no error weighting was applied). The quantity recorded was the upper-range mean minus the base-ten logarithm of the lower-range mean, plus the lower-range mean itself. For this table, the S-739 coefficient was 186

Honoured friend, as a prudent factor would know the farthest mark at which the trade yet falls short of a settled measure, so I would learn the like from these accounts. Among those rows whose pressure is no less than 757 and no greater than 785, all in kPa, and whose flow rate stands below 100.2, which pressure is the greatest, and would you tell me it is 783.0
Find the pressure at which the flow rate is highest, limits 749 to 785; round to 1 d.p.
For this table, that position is 755.0 kPa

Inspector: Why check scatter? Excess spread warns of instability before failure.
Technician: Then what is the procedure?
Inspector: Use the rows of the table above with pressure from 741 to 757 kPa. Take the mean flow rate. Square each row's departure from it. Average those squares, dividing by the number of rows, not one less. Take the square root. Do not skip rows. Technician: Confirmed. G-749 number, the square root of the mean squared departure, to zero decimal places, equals 2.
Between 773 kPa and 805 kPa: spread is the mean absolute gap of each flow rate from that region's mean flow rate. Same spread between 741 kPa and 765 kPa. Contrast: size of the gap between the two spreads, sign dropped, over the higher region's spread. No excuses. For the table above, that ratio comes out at 0.60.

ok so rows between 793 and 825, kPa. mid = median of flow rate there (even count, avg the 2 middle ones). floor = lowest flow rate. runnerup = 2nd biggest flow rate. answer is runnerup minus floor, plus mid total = 128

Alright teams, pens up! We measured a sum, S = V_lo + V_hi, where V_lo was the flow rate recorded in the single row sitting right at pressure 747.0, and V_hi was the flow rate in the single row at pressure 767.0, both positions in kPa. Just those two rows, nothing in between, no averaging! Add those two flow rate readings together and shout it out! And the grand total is 193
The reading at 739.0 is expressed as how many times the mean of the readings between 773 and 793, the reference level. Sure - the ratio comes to 1.25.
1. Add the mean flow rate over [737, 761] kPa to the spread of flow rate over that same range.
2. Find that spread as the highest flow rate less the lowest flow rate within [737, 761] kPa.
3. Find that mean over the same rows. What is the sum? 107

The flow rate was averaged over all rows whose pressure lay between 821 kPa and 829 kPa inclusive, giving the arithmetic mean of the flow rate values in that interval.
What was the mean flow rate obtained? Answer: 108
